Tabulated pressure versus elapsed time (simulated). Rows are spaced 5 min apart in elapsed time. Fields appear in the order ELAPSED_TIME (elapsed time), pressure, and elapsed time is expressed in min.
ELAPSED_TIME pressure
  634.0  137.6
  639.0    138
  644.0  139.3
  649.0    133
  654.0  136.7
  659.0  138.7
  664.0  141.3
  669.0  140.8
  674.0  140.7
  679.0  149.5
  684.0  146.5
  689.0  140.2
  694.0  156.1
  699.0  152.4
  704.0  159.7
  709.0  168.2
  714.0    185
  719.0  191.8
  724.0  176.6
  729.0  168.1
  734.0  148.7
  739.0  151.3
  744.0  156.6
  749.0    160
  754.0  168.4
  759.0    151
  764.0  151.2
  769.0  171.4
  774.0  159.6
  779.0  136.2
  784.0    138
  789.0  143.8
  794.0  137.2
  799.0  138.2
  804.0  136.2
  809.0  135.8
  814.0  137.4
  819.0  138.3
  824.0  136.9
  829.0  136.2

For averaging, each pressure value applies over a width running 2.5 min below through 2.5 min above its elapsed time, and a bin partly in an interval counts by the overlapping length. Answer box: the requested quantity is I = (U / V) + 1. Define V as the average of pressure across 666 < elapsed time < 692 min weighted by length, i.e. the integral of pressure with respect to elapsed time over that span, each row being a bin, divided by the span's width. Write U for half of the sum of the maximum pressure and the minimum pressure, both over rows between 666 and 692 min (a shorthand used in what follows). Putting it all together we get 2.01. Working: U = 145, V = 144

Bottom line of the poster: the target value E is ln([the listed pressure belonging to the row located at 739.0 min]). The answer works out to 5.02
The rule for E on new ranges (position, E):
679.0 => 5.01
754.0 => 5.13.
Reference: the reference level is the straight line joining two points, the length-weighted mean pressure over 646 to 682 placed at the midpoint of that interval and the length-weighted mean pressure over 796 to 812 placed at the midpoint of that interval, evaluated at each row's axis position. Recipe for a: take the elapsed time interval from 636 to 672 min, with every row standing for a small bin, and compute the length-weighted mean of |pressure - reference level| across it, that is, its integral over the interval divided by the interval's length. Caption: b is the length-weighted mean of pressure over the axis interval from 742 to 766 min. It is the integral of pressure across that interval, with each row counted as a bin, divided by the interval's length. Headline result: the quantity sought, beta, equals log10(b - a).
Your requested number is 2.19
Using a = 3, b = 158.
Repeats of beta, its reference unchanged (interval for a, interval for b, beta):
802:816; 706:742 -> 2.23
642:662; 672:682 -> 2.15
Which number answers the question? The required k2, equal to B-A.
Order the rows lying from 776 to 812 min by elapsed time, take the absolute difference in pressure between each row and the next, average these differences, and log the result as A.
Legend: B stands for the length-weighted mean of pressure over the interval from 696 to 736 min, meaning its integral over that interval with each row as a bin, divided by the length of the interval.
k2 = 166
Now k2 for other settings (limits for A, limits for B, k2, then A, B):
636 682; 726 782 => 153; 3.2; 157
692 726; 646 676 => 129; 9.7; 139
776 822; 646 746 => 151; 2.5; 154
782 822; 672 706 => 147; 2.6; 149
